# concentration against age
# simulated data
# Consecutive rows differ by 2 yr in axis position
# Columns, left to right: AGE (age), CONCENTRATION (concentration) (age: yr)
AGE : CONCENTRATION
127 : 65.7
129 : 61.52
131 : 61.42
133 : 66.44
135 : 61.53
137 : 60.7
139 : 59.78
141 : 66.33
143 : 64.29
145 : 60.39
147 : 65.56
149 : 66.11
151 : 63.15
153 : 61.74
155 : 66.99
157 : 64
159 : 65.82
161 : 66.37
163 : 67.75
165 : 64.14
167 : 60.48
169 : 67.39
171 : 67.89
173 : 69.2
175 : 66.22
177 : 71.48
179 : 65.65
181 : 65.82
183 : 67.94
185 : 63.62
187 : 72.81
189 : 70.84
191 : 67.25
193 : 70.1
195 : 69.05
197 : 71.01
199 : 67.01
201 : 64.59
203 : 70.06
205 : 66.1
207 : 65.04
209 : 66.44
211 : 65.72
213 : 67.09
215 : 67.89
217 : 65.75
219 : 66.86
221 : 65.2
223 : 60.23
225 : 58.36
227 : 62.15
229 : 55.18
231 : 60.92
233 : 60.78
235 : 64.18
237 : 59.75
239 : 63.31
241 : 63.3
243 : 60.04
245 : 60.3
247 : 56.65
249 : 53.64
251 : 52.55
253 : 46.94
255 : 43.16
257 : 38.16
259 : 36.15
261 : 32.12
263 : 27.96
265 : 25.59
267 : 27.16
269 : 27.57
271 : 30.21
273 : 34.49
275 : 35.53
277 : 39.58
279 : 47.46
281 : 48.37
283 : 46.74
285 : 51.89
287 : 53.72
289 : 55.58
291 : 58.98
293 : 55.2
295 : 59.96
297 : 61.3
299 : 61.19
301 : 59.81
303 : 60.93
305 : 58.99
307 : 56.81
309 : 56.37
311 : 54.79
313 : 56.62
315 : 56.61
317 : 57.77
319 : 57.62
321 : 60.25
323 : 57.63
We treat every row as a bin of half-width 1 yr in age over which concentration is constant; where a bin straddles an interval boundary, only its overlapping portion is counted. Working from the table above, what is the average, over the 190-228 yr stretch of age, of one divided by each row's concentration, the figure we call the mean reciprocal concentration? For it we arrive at 0.015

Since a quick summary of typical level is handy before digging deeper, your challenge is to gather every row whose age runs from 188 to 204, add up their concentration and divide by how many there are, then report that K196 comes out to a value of 69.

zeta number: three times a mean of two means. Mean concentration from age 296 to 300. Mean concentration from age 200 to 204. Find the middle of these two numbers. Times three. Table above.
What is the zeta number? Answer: 193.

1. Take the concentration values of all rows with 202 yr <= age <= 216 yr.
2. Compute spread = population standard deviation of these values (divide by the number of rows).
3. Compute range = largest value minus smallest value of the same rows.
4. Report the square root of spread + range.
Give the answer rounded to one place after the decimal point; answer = 2.6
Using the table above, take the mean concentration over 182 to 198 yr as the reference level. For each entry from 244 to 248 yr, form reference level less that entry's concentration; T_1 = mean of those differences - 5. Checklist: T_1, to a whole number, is 6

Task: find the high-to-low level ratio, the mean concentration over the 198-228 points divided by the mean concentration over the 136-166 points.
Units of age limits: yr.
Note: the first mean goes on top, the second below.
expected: 1.02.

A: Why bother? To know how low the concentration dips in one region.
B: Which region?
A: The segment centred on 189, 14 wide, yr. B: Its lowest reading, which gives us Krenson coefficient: 63.62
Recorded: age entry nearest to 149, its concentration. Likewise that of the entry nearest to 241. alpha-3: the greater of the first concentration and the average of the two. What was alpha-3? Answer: 66.1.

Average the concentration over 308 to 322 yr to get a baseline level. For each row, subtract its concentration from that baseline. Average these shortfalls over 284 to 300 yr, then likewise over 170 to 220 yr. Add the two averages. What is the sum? -11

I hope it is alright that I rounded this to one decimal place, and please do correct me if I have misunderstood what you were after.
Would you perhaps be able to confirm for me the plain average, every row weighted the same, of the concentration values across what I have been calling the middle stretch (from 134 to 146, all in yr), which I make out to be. 62.2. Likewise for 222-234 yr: 59.6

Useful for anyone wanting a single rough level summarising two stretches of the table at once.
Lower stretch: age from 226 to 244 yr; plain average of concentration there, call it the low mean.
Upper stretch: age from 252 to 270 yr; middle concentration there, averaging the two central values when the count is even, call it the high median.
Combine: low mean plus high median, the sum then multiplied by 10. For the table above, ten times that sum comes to 932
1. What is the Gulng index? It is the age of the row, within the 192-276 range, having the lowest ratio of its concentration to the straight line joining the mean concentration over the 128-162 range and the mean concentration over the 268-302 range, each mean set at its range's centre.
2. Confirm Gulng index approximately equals 265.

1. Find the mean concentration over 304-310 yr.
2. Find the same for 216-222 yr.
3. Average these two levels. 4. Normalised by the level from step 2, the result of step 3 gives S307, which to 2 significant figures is 0.94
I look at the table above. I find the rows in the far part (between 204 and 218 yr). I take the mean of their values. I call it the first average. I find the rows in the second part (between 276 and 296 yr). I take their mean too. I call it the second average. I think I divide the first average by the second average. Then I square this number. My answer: 1.64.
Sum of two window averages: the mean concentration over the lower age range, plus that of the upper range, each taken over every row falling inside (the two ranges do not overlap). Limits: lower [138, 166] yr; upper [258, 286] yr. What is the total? 101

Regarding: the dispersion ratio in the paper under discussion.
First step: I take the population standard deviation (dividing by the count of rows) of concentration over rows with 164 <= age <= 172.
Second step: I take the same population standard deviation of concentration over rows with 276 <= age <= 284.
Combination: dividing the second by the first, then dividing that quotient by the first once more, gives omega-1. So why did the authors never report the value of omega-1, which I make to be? 0.40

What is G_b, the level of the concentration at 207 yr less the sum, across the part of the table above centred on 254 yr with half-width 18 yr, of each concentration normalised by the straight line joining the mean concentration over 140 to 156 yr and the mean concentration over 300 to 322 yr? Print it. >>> 52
